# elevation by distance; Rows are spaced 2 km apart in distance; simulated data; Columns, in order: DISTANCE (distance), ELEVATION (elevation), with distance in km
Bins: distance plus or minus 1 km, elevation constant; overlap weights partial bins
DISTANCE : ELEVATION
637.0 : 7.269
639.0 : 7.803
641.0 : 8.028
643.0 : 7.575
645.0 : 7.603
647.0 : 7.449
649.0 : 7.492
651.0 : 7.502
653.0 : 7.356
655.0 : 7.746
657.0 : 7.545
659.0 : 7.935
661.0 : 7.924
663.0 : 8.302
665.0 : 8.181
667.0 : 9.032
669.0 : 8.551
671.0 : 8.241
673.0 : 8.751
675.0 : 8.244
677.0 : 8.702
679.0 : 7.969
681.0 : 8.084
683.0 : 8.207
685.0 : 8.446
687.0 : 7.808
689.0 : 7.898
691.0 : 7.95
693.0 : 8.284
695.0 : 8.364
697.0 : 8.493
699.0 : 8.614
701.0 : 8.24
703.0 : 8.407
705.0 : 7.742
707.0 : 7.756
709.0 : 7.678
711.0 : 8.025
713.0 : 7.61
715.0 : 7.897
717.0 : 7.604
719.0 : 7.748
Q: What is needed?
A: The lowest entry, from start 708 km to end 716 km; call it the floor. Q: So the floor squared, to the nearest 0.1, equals 57.9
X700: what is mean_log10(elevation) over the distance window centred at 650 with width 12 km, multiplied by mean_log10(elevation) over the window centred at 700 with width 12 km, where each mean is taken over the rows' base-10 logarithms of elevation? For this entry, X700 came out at 0.806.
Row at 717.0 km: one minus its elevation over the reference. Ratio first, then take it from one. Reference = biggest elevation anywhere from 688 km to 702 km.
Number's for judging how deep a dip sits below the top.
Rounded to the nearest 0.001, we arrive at 0.117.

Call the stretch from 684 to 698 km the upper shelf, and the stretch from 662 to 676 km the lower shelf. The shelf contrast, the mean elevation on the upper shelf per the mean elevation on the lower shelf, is 0.97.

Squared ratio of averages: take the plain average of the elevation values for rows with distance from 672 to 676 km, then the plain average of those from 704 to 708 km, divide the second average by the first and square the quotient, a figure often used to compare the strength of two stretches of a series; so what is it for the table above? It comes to 0.83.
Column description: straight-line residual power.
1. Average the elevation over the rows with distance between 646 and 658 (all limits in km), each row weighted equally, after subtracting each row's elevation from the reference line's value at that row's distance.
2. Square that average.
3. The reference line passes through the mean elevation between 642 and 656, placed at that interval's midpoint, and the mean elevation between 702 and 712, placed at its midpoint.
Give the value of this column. 0.00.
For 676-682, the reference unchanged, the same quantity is 0.27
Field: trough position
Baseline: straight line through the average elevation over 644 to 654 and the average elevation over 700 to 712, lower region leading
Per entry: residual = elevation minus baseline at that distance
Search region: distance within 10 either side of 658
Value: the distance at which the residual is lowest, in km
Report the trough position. 653.0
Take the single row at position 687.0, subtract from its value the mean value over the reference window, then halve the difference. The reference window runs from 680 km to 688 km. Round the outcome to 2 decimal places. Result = -0.16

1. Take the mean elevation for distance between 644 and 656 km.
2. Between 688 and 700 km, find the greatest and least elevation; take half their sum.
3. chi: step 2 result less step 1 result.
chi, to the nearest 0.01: 0.73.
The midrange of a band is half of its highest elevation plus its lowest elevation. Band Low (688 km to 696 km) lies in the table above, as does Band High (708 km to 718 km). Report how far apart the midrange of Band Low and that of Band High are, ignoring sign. 0.32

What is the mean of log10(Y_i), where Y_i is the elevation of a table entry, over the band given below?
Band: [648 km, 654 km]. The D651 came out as 0.87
